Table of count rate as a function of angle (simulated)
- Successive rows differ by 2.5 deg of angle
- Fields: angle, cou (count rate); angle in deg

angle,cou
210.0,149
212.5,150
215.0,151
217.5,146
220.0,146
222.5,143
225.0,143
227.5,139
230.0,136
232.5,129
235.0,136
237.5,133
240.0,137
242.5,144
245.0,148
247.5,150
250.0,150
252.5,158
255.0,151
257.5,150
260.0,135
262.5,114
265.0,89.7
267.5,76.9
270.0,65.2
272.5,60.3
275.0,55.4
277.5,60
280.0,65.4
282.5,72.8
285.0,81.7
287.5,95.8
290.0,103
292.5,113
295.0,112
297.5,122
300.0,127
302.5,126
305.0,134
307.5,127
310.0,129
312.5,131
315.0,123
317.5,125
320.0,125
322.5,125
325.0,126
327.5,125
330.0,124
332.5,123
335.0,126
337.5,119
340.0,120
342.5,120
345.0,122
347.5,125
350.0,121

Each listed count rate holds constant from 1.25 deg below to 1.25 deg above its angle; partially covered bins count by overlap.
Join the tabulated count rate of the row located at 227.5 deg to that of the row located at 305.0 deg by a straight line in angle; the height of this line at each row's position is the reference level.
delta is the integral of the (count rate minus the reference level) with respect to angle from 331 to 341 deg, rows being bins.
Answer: -99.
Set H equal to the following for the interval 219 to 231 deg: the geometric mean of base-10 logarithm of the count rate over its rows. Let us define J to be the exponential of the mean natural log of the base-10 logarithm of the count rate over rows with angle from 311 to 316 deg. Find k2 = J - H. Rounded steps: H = 2.15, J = 2.104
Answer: -0.05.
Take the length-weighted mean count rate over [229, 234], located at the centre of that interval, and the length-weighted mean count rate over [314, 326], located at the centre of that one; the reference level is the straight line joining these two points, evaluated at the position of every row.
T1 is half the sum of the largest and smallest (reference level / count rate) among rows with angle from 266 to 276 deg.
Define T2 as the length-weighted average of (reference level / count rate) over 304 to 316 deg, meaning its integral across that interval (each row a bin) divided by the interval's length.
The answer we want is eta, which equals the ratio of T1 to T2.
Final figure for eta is 2.1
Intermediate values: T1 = 2.0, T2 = 0.98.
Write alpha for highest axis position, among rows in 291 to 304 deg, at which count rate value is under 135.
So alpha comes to 302.5 deg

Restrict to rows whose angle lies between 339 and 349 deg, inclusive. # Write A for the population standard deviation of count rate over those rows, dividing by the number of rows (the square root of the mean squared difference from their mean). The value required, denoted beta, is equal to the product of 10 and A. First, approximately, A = 2.0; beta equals 20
